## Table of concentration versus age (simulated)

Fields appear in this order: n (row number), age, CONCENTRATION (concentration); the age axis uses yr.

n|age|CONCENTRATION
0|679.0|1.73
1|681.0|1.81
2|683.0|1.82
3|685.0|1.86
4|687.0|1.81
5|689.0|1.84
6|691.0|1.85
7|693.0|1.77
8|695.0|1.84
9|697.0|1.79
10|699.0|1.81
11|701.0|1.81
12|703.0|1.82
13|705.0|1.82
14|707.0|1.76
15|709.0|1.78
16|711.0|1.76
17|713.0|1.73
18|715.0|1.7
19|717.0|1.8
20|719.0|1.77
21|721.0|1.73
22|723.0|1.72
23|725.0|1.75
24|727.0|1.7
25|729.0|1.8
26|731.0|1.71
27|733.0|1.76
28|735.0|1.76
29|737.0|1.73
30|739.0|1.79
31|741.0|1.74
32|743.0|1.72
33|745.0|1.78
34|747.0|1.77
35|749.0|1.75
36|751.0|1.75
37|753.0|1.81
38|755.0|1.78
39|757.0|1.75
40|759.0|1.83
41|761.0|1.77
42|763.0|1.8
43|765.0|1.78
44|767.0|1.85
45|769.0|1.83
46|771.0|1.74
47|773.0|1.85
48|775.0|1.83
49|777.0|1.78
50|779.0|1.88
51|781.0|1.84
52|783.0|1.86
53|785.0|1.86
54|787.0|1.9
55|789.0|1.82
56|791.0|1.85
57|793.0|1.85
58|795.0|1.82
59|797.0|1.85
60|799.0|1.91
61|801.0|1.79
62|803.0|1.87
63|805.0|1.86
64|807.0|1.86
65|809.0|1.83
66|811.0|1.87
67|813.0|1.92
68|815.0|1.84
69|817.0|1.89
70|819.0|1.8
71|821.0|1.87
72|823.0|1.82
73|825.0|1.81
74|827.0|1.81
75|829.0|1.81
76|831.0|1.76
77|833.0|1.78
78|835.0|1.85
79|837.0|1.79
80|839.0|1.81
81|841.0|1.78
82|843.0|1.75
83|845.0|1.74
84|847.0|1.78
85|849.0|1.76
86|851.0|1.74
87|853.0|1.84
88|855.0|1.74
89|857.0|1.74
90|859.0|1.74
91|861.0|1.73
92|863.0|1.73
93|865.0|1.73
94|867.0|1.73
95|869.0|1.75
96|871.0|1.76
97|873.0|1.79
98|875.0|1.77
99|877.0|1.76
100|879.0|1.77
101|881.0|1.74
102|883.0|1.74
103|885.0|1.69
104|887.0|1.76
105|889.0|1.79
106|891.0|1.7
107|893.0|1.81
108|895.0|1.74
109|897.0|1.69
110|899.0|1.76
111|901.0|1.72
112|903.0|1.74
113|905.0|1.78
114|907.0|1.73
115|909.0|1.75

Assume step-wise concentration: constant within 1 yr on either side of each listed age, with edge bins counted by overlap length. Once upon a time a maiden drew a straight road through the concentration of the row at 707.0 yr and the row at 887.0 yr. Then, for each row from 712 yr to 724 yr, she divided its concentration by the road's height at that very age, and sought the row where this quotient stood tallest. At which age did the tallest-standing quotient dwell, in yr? 717.0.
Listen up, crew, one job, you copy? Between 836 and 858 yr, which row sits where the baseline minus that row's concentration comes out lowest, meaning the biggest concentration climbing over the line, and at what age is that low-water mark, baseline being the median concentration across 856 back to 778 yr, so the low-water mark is 853.0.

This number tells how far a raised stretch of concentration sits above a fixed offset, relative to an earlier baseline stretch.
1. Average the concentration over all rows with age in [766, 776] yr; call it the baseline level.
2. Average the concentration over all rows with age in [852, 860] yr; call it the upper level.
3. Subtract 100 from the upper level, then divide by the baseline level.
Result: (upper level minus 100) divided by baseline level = -54.0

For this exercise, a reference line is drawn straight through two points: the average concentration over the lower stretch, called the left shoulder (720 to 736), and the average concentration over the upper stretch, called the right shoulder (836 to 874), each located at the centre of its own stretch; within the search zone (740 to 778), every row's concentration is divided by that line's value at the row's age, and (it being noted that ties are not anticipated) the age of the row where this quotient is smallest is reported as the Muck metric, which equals 743.0 yr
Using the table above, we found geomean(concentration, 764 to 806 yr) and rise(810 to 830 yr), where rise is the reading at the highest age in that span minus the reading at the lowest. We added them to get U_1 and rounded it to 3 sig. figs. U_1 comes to 1.78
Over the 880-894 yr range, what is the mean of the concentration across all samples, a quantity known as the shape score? 1.75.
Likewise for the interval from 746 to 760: 1.78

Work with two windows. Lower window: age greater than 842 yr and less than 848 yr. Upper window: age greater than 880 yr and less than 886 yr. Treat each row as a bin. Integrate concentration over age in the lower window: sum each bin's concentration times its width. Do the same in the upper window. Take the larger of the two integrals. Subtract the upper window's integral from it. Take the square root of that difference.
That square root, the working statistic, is 0.45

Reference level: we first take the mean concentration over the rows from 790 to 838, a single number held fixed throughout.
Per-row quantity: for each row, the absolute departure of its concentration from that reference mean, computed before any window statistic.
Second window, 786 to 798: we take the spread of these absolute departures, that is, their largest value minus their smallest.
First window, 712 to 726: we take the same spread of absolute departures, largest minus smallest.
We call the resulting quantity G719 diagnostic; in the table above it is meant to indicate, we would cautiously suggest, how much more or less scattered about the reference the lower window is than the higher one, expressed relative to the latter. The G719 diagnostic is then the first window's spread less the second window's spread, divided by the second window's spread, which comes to 1.0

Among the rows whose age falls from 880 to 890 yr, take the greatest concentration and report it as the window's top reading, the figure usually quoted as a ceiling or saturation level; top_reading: 1.79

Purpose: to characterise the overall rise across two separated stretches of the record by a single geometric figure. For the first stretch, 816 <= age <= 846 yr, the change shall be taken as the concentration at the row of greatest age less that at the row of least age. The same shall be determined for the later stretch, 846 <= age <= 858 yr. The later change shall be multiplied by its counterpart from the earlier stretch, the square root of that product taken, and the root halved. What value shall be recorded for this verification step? 0.039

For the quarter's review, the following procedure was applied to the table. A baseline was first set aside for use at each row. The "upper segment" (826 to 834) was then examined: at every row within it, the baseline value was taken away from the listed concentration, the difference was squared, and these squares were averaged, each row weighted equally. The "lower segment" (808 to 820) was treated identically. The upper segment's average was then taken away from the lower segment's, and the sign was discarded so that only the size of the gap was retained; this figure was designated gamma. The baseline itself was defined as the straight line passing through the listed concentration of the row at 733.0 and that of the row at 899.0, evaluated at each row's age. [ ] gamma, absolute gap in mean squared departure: 0.0099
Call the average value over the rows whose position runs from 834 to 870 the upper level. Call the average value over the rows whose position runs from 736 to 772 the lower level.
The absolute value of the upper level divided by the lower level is 0.99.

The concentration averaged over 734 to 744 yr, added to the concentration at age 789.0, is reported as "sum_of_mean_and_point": 3.57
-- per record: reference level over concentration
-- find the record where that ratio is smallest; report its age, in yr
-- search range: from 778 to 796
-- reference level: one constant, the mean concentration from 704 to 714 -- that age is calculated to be 787.0 yr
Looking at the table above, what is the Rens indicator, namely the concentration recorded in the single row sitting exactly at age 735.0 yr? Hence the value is 1.76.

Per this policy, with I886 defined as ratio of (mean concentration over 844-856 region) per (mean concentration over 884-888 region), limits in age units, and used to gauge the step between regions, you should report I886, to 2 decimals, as 1.02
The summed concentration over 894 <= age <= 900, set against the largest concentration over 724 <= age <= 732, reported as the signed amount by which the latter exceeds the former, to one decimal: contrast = -3.4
